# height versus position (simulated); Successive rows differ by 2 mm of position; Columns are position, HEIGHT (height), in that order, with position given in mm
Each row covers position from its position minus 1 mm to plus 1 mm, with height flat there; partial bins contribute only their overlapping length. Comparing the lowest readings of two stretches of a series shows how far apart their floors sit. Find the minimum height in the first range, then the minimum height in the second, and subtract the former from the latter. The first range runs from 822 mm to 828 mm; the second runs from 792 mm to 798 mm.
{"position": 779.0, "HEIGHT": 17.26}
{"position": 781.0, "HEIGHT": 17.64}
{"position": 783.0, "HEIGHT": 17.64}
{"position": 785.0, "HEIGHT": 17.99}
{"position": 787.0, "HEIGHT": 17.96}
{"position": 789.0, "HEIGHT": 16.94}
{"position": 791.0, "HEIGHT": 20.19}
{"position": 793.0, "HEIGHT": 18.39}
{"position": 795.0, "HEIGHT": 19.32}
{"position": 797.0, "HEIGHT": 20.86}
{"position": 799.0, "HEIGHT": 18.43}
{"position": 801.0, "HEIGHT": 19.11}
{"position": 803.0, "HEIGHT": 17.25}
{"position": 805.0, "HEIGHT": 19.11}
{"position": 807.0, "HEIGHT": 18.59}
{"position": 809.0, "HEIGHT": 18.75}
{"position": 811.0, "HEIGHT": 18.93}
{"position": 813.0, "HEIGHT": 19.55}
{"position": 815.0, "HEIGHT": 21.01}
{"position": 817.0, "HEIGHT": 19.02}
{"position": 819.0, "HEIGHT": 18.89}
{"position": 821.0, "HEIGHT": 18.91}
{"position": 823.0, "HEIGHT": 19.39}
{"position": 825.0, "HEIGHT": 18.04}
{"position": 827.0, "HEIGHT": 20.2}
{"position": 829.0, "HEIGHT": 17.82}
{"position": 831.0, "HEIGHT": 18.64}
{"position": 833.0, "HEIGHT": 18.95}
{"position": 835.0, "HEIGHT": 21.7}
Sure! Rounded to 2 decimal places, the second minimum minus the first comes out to 0.35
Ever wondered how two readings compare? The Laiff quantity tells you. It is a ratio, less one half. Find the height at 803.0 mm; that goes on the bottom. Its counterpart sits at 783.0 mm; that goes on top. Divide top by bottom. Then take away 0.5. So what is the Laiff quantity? 0.52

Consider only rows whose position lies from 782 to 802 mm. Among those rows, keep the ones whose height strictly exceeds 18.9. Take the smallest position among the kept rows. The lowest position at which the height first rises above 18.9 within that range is 791.0 mm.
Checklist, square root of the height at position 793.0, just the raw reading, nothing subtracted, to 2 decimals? 4.29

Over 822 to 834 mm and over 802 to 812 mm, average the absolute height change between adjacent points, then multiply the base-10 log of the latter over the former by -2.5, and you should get 0.79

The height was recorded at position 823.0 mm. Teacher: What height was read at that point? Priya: 19.39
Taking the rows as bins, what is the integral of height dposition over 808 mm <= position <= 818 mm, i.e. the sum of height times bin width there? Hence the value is 195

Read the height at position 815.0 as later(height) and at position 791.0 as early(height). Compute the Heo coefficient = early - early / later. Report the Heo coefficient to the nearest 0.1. 19.2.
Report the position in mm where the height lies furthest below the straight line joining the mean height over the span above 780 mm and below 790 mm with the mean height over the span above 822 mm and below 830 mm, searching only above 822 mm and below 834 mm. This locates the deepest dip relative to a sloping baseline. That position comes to 829.0 mm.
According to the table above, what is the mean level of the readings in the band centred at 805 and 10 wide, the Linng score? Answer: 18.6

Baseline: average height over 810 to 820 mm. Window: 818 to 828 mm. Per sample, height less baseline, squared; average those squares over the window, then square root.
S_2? 0.81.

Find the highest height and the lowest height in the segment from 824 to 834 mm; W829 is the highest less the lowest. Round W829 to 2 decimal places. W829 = 2.38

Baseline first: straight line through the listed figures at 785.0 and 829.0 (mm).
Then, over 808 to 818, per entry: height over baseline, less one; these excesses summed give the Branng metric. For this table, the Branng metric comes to 0.44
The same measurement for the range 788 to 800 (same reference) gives 0.36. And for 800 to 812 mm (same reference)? 0.24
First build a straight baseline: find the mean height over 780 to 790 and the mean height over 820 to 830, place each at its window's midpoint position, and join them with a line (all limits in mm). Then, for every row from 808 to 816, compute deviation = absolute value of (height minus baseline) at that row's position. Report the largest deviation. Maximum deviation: 2.45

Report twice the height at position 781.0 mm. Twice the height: 35.3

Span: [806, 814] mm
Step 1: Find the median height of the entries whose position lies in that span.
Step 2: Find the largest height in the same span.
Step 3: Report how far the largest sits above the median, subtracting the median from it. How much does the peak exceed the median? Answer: 0.7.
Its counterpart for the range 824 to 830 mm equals 2.2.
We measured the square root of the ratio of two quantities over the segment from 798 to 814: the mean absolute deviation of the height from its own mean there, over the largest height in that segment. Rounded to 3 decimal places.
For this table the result 0.155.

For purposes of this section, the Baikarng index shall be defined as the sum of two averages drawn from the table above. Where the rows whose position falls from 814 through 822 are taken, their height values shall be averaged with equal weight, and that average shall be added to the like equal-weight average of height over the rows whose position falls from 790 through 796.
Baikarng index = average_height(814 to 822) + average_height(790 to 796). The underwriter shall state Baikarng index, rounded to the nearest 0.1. 38.8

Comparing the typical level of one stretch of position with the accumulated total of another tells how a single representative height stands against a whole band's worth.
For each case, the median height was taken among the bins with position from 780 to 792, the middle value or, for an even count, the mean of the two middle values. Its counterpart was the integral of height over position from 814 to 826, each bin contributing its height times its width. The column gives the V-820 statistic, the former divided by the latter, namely 0.0772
